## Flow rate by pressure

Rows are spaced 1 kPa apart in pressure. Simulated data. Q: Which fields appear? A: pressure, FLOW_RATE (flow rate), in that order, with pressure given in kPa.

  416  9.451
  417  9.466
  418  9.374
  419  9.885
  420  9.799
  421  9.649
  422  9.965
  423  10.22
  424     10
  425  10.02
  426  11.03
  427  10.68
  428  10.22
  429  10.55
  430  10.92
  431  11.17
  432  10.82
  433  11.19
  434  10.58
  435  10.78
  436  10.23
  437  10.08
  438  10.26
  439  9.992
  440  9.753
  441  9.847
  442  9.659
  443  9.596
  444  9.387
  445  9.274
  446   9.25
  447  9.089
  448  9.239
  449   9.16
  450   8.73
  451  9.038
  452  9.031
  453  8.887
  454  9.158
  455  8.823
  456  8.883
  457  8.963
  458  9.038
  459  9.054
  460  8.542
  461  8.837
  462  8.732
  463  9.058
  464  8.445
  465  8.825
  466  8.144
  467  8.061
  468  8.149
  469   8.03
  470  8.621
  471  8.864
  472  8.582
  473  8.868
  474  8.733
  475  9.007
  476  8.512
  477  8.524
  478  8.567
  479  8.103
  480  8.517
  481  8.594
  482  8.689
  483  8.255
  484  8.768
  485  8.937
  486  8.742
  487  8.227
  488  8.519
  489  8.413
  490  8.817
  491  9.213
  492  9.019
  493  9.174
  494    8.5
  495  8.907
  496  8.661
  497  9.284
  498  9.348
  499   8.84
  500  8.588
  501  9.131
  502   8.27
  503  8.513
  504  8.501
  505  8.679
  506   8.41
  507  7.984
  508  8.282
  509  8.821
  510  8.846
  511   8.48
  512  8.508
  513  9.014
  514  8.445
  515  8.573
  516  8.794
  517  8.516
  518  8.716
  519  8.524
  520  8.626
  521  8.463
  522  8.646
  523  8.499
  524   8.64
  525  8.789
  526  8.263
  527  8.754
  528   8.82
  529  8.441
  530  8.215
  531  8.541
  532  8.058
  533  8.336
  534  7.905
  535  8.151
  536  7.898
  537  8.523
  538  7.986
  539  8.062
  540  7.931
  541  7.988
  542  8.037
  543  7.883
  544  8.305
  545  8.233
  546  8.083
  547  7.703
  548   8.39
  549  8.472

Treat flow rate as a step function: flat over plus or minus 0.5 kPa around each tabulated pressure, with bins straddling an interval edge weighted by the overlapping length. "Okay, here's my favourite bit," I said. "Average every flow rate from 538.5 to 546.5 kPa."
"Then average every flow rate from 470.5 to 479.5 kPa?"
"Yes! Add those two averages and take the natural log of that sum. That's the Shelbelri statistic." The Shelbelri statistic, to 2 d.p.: 2.82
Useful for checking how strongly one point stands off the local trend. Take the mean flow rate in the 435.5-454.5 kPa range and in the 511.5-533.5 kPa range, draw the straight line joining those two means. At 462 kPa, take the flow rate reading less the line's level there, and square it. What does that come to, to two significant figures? 0.28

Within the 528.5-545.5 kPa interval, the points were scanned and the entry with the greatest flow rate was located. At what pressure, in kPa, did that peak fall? 531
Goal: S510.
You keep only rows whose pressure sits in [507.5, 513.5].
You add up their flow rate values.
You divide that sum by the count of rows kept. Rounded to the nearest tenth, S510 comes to 8.7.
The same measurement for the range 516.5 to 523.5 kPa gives 8.6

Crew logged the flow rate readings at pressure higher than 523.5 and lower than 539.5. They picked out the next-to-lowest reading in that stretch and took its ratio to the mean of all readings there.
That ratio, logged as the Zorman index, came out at 0.948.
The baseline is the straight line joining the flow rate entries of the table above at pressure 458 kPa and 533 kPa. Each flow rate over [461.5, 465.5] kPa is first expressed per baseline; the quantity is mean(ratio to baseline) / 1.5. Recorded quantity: 0.650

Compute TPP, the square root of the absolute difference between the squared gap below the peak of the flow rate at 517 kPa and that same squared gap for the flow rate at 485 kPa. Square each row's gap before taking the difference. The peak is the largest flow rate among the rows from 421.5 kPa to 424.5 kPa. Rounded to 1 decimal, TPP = 1.1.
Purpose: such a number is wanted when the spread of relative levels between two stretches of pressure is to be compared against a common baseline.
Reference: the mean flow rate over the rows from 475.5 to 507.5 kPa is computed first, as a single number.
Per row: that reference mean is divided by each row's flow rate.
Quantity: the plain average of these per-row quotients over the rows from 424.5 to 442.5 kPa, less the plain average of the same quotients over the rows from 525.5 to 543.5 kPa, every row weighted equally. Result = -0.22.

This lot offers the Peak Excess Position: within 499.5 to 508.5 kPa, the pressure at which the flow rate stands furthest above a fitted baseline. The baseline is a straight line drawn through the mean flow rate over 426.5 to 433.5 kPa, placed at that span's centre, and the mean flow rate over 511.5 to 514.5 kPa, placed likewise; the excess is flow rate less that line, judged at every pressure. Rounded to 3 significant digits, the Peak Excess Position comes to 501 kPa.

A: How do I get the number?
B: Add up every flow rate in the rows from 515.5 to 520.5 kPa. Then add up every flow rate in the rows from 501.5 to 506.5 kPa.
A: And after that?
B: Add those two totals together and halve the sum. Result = 42.8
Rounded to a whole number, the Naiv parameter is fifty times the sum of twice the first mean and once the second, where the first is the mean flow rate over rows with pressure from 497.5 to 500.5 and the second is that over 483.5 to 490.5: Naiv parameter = 1324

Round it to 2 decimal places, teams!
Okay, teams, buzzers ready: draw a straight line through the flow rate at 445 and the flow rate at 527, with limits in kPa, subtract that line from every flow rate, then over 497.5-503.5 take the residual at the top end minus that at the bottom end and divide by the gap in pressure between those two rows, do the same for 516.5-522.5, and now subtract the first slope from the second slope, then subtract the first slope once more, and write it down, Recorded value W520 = 0.35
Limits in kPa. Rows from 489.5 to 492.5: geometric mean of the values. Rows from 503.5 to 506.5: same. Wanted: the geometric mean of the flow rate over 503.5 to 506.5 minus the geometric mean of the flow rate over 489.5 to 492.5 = -0.49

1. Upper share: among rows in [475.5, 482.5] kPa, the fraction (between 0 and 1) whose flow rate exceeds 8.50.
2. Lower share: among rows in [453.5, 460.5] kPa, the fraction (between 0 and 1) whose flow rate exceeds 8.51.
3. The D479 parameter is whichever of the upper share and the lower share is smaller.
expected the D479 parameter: 0.86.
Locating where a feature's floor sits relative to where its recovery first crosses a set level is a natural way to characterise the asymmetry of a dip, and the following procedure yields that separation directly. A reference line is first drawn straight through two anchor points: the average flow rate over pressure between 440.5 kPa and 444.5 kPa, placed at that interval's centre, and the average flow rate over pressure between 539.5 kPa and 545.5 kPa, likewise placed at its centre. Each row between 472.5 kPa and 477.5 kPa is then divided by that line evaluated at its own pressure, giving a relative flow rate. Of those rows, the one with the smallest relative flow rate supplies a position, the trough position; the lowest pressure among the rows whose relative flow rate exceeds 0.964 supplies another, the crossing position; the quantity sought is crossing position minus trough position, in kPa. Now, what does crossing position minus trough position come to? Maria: -3 kPa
